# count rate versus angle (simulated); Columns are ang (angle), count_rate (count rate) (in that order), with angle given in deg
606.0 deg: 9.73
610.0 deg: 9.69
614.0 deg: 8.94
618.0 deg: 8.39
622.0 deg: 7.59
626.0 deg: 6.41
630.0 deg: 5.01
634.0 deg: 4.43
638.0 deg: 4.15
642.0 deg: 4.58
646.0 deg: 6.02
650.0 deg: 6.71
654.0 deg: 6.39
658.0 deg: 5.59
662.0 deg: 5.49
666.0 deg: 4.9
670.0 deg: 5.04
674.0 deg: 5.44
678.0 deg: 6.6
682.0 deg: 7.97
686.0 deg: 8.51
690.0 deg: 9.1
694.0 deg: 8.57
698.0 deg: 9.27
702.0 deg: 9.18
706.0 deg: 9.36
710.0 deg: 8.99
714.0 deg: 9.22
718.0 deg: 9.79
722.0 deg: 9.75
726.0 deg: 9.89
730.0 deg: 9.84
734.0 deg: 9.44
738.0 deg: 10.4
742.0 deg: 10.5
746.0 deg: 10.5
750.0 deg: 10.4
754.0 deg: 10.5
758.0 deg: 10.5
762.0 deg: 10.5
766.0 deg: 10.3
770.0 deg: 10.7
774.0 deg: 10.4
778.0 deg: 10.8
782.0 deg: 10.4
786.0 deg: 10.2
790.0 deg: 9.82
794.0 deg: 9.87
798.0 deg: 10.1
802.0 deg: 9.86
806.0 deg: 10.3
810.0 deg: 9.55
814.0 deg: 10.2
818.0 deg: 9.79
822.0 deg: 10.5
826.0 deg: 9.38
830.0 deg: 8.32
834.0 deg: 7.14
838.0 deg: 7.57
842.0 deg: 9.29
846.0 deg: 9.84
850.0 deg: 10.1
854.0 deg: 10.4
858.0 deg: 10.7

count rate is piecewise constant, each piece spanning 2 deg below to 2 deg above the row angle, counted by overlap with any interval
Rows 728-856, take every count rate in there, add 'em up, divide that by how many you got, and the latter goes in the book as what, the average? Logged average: 9.9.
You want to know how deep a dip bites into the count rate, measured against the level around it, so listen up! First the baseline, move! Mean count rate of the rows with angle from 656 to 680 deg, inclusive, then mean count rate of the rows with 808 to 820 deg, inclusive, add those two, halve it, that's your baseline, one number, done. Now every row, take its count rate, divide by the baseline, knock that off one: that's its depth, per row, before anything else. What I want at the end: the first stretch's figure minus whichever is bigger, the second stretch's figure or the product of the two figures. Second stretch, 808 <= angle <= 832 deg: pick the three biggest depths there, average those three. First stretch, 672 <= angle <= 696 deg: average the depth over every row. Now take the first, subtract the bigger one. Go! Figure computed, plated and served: 0.0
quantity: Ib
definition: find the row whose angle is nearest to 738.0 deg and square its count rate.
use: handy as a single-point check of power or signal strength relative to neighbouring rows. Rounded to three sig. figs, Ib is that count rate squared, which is 108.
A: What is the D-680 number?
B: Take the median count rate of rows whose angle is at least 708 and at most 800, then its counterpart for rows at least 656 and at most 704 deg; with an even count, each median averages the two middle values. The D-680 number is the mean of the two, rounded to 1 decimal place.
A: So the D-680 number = 8.8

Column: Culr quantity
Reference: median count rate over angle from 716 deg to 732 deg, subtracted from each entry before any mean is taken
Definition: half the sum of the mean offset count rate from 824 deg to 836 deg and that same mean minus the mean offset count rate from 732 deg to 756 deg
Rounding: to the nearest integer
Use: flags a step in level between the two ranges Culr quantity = -2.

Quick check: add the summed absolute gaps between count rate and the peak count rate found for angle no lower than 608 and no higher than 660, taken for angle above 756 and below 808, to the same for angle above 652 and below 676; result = 33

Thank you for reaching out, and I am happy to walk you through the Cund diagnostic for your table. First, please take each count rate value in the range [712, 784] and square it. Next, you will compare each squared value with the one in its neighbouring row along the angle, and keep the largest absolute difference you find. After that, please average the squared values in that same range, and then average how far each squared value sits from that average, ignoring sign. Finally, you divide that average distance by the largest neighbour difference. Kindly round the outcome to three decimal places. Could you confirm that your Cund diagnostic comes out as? 0.392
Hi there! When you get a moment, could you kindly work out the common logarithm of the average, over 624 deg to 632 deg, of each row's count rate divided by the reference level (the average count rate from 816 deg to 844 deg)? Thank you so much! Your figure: -0.19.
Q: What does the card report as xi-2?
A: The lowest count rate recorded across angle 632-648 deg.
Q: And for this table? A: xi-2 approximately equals 4.15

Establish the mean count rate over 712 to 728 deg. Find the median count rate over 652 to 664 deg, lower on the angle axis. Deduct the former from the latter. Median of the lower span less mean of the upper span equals -4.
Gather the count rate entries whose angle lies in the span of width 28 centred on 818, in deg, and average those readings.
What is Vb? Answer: 9.7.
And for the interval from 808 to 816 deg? 9.9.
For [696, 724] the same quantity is 9.4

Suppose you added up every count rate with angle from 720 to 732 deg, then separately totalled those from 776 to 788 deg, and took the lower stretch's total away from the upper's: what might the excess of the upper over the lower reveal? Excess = 2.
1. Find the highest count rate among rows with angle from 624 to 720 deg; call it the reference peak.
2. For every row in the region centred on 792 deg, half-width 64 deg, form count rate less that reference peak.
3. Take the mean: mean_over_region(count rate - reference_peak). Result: 0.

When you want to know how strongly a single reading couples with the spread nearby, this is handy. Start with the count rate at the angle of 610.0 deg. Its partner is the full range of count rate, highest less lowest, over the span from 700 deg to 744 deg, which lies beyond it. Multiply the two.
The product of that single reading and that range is 15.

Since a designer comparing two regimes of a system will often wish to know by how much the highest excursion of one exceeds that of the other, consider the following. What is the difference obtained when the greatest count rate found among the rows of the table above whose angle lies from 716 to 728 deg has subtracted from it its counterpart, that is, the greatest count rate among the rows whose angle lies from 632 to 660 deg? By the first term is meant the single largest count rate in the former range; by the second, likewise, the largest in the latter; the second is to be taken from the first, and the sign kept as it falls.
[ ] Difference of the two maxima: 3.2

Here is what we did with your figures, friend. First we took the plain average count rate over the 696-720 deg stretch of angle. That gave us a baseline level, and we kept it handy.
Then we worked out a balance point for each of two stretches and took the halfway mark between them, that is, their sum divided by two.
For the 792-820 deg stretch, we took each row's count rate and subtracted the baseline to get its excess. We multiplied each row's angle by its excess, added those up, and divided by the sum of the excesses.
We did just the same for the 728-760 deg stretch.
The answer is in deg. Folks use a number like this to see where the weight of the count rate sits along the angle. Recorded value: 776.1 deg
